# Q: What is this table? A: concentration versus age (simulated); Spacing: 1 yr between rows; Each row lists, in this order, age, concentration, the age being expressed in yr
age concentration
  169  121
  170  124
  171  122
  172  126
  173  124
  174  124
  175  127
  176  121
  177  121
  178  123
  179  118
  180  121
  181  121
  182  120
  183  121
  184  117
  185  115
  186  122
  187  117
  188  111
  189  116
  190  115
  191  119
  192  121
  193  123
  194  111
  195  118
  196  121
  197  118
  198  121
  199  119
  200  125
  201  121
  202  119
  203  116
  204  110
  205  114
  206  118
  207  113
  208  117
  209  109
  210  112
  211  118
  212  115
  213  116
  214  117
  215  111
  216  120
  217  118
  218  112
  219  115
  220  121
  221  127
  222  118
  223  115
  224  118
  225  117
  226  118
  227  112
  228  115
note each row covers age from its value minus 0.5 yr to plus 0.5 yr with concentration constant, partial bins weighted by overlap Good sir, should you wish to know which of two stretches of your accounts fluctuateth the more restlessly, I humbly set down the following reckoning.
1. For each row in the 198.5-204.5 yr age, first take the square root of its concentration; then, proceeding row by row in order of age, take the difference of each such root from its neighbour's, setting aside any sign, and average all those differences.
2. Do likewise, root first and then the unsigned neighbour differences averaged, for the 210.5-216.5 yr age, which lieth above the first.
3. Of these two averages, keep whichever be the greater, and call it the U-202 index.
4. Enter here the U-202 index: 0.19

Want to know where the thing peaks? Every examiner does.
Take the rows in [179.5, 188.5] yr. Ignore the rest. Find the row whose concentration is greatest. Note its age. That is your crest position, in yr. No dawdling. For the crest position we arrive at 186 yr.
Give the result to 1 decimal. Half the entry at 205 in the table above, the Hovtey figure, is 57.0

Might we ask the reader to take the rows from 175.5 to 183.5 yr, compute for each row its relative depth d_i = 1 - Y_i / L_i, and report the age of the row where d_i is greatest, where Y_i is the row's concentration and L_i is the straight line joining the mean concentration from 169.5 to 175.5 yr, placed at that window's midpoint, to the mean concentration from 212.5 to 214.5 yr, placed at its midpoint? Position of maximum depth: 179 yr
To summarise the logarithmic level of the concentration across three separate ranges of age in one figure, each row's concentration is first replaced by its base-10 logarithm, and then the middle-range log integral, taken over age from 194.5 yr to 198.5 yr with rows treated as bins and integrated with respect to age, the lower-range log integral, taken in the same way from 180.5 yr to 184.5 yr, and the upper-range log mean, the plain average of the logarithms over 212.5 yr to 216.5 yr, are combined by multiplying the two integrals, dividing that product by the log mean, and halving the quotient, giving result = 16.73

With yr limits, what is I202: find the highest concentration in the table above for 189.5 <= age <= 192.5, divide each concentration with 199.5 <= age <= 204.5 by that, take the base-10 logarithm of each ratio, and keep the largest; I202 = 0.014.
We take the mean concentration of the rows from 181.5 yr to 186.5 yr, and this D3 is 119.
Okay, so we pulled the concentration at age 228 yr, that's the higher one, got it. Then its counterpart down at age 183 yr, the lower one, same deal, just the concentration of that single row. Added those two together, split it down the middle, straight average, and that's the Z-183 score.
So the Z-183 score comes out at 118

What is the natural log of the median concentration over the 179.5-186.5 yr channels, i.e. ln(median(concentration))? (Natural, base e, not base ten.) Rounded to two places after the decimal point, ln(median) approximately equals 4.80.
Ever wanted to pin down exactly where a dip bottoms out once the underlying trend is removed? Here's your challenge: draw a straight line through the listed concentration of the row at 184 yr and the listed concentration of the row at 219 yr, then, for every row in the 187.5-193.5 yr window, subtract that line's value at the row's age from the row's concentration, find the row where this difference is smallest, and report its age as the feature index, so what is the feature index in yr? 188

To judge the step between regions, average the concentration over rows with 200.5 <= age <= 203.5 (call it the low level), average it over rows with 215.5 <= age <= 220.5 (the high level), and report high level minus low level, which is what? -1.5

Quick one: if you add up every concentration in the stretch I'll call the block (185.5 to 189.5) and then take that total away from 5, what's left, -461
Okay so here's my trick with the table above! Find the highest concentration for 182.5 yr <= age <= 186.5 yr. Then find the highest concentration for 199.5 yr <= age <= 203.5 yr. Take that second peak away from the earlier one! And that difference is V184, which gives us -3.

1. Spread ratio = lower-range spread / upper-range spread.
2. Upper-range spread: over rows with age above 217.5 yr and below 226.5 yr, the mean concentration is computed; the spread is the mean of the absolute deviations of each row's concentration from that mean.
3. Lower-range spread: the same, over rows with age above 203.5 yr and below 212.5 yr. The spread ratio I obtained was 0.96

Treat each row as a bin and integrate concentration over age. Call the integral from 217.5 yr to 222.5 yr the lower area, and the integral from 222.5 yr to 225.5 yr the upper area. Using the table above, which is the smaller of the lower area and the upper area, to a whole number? 350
